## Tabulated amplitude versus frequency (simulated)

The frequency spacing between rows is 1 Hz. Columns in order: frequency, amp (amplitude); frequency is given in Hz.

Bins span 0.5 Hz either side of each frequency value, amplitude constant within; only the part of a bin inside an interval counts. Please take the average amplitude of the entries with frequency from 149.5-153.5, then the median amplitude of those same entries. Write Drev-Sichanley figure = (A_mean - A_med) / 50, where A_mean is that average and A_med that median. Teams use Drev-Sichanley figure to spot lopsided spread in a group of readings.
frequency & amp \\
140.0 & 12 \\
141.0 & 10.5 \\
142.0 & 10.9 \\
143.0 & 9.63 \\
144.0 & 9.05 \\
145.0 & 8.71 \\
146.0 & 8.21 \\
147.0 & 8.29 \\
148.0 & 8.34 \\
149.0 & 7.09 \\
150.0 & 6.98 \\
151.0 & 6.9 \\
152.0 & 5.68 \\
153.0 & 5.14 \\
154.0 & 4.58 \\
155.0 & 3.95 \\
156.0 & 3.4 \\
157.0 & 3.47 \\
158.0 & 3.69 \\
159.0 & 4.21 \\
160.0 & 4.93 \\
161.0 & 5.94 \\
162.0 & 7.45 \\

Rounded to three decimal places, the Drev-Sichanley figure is -0.002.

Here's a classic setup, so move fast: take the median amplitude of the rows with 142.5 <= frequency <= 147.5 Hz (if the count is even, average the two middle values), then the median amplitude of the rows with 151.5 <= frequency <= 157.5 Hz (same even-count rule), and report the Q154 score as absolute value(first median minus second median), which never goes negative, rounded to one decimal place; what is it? 4.4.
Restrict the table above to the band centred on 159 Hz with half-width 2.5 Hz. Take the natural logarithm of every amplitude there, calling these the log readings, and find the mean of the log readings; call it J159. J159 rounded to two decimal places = 1.47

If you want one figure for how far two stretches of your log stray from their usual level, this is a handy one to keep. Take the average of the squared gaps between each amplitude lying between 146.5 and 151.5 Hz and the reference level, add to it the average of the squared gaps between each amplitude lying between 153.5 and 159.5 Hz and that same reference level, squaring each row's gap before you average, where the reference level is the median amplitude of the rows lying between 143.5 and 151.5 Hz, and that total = 20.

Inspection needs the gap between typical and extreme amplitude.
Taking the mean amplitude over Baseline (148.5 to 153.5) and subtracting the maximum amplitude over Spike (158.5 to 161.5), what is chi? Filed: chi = 0.4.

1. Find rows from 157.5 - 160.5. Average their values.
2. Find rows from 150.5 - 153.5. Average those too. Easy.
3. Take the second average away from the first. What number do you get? -1.6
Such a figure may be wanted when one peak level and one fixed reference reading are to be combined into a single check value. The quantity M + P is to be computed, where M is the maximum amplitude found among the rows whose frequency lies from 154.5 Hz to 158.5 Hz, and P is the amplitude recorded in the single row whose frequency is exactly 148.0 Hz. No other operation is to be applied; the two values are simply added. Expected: 12.3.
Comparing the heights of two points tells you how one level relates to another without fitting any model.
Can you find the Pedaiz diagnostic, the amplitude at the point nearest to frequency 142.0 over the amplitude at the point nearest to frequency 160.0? 2.2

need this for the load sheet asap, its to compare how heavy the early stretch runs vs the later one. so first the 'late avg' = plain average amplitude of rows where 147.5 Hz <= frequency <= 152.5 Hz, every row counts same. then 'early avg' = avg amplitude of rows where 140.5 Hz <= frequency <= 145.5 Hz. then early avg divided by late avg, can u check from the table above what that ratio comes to 1.39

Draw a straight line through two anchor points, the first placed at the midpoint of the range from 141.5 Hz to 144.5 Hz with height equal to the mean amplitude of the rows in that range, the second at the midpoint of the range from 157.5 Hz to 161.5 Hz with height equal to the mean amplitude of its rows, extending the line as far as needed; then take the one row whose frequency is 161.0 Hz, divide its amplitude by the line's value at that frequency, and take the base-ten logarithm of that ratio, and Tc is 0.15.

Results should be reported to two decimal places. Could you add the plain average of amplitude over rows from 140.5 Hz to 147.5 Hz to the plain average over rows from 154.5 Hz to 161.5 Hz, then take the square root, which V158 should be 3.68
